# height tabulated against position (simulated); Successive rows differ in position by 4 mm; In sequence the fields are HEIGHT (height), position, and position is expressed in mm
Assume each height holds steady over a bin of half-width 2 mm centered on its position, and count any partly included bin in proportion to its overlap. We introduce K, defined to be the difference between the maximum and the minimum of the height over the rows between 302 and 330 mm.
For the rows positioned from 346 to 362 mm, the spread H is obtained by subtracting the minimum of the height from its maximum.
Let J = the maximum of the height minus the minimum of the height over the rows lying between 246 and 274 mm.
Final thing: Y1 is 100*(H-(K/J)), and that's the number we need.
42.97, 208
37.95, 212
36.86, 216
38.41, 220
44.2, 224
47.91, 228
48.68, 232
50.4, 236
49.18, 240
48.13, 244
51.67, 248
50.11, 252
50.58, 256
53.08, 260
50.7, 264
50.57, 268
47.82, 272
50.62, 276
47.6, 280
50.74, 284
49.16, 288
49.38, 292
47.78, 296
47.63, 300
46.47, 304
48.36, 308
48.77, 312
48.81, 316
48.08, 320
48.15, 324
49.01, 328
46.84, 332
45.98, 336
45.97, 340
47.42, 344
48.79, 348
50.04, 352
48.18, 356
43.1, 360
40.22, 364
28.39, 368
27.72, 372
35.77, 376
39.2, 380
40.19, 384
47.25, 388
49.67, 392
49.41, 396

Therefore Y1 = 646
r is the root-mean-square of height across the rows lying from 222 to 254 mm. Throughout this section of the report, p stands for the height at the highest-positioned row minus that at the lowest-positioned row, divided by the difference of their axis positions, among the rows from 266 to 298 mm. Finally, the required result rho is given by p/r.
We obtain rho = -0.0020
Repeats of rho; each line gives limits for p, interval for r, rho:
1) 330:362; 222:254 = -0.0027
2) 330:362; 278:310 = -0.0028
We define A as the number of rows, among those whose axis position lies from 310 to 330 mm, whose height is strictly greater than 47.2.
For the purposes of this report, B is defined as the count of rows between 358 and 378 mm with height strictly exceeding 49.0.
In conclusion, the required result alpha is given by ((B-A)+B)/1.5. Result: -3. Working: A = 5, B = 0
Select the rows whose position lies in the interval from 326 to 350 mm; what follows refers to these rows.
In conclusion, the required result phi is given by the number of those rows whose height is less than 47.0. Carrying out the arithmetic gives 3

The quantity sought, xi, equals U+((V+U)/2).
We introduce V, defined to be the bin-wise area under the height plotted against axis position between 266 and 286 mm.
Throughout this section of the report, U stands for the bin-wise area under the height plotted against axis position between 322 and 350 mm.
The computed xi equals 2488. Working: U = 1329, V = 989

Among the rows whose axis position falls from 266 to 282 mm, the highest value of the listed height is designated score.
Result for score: 50.62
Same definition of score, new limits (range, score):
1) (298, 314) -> 48.77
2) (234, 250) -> 51.67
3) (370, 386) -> 40.19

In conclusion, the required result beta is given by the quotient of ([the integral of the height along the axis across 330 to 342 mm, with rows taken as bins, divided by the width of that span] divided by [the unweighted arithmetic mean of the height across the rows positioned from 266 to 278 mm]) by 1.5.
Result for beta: 0.62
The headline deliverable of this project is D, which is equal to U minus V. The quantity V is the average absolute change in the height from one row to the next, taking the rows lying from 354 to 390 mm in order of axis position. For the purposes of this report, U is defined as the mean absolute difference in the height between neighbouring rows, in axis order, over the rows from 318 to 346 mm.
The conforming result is -4.1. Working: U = 0.9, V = 5.00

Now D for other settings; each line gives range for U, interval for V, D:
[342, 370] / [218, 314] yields 2.2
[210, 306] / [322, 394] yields -1.2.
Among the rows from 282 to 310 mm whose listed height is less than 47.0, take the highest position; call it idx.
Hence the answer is 304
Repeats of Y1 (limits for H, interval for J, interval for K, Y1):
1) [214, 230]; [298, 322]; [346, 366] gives 685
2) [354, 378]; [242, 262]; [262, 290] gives 1983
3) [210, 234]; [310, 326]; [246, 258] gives 968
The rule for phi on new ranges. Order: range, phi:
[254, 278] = 0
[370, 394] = 4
